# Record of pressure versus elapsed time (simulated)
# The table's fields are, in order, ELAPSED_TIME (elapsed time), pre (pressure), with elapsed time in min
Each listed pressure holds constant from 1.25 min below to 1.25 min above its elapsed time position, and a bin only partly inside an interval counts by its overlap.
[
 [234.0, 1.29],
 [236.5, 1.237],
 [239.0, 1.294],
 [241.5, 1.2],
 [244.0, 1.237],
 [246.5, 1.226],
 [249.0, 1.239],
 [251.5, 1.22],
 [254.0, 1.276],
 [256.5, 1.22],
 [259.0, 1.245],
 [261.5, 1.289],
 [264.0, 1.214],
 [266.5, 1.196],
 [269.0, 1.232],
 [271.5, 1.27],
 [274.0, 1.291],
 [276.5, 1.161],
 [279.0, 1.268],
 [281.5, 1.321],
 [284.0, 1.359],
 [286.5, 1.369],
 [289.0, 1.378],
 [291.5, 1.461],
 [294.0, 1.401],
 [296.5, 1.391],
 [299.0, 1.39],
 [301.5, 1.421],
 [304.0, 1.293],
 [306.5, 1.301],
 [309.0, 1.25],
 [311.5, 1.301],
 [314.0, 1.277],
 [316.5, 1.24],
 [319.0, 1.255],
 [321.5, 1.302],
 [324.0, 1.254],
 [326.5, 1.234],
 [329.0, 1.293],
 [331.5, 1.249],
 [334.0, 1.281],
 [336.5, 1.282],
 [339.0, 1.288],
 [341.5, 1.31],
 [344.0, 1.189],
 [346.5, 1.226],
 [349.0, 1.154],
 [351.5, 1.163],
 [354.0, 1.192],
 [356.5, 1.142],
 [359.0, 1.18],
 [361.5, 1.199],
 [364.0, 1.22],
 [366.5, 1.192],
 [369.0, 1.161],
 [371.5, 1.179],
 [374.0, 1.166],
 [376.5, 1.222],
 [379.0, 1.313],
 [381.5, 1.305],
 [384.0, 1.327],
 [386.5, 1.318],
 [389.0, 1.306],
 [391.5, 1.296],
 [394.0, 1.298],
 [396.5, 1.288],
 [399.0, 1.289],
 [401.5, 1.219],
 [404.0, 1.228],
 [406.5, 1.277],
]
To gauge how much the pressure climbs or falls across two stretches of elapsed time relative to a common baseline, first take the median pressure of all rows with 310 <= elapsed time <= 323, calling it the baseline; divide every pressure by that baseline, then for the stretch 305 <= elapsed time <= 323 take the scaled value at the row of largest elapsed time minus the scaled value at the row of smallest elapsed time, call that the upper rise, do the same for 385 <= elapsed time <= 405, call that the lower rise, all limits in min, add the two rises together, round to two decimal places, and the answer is -0.07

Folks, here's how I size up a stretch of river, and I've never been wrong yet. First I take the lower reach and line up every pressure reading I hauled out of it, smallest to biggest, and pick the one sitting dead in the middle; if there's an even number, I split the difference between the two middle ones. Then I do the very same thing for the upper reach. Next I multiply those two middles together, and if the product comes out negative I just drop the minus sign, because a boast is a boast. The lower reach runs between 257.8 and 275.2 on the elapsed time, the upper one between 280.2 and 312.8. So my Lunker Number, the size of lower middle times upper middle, 1.70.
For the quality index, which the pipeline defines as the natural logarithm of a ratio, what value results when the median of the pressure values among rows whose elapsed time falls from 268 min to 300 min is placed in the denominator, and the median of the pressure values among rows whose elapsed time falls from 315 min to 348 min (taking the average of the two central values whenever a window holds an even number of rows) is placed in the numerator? -0.08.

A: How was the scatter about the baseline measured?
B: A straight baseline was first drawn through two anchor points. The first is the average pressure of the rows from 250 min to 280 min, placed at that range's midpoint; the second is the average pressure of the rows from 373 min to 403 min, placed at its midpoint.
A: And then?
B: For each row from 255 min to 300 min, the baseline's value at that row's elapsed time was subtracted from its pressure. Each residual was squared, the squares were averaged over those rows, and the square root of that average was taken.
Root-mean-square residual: 0.098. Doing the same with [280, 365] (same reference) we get 0.089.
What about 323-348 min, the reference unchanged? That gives 0.036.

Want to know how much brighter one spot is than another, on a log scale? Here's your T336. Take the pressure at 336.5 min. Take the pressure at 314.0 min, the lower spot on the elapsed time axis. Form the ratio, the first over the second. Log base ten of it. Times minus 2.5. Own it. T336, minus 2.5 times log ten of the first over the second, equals -0.004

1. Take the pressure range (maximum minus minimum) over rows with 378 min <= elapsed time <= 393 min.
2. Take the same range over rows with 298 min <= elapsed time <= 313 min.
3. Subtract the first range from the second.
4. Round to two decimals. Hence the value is 0.14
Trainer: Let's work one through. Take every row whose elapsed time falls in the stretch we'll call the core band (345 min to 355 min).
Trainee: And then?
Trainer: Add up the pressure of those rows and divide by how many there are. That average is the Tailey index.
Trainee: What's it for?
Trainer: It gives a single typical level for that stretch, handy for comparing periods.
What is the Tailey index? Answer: 1.18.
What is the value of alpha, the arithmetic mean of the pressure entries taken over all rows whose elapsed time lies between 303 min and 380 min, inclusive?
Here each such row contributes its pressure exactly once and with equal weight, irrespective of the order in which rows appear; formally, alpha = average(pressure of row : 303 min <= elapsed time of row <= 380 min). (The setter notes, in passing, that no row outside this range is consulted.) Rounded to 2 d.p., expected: 1.24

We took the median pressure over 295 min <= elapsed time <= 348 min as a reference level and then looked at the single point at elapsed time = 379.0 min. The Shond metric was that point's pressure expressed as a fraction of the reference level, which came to 1.02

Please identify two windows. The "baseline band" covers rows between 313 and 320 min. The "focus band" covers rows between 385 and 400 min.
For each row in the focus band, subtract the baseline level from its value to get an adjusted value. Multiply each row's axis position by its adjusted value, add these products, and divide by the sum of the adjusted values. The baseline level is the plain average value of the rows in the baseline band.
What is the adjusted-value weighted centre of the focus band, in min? 391.8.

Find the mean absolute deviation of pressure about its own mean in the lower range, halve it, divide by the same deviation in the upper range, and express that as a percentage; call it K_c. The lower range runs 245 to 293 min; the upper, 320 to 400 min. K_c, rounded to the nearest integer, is 54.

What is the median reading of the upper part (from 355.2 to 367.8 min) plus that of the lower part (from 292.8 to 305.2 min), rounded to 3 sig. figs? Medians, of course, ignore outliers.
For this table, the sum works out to 2.58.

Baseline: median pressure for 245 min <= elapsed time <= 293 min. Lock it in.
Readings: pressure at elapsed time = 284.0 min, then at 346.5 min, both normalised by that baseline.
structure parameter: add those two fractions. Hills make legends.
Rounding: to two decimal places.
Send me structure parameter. 2.04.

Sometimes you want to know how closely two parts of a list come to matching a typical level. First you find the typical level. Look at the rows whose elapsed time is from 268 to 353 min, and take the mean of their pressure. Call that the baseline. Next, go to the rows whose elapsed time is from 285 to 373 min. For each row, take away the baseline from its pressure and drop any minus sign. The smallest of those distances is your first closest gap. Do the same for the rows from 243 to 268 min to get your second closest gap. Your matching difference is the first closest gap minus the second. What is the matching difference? 0.0010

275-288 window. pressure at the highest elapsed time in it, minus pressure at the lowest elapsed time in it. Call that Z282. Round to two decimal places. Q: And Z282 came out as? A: 0.21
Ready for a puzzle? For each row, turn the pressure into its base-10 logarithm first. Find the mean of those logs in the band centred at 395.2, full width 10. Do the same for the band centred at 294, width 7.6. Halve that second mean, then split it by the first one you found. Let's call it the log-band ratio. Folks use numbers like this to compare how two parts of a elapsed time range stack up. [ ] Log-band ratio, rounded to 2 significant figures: 0.68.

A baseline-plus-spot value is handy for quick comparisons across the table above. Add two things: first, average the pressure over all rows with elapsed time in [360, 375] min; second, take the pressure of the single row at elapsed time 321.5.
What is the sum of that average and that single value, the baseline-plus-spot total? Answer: 2.49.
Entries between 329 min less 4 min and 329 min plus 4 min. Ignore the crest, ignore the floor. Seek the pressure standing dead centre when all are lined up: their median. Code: 1.25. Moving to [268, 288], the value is 1.28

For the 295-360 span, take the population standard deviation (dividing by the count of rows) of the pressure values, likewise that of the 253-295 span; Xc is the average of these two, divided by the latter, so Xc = 0.94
